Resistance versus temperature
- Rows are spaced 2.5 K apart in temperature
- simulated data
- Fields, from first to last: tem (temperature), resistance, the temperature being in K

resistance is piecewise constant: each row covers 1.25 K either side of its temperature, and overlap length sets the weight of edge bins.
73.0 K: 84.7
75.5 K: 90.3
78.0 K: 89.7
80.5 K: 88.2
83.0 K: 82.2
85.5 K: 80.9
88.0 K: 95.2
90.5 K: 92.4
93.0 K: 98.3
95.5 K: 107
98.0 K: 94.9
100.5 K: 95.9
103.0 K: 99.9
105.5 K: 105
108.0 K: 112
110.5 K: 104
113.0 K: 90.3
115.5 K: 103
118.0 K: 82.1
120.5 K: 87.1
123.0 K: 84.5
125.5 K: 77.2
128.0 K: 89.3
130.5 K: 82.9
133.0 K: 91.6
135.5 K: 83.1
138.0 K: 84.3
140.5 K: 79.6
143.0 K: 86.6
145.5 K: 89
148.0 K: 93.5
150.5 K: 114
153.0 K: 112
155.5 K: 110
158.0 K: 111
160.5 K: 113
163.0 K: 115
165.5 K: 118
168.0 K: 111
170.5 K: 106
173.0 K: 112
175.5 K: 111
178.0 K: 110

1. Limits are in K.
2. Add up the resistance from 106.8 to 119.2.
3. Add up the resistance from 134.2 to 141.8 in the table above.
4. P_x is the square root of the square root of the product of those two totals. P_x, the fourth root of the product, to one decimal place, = 18.7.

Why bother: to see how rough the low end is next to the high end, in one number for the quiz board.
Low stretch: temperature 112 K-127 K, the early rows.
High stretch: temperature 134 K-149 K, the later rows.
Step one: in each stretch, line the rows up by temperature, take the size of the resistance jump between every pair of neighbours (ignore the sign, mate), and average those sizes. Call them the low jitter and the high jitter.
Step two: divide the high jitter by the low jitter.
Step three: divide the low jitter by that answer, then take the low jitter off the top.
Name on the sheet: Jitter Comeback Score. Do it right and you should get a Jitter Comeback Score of 14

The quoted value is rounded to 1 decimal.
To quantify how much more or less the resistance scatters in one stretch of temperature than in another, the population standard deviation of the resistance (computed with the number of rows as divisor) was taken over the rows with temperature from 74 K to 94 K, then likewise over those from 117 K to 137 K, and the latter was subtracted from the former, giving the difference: 1.3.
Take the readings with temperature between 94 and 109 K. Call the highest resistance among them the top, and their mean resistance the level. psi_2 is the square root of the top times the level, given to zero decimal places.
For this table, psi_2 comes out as 107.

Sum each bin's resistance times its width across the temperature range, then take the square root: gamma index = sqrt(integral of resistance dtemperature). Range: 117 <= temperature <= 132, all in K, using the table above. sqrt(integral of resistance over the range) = 35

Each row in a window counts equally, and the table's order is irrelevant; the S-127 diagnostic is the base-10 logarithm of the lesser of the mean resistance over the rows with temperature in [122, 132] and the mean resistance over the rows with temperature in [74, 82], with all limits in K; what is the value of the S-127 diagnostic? 1.922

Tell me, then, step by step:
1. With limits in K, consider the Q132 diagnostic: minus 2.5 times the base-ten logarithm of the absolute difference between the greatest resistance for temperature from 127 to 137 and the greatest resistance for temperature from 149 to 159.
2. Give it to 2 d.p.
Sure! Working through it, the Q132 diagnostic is -3.38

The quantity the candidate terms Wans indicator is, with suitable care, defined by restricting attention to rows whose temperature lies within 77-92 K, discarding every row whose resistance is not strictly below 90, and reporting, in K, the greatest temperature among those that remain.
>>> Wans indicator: 85.5 K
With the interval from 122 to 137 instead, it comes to 135.5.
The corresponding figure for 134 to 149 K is 145.5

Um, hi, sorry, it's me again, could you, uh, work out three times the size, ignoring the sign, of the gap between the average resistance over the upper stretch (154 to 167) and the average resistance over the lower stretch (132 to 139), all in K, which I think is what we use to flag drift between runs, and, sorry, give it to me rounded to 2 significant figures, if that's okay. 81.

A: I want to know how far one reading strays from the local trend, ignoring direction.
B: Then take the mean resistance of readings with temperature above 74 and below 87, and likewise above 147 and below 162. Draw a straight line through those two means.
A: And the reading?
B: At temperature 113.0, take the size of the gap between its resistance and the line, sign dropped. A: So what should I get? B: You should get 6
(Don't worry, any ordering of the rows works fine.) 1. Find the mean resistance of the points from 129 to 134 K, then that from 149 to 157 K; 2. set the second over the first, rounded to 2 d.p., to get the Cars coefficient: 1.28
